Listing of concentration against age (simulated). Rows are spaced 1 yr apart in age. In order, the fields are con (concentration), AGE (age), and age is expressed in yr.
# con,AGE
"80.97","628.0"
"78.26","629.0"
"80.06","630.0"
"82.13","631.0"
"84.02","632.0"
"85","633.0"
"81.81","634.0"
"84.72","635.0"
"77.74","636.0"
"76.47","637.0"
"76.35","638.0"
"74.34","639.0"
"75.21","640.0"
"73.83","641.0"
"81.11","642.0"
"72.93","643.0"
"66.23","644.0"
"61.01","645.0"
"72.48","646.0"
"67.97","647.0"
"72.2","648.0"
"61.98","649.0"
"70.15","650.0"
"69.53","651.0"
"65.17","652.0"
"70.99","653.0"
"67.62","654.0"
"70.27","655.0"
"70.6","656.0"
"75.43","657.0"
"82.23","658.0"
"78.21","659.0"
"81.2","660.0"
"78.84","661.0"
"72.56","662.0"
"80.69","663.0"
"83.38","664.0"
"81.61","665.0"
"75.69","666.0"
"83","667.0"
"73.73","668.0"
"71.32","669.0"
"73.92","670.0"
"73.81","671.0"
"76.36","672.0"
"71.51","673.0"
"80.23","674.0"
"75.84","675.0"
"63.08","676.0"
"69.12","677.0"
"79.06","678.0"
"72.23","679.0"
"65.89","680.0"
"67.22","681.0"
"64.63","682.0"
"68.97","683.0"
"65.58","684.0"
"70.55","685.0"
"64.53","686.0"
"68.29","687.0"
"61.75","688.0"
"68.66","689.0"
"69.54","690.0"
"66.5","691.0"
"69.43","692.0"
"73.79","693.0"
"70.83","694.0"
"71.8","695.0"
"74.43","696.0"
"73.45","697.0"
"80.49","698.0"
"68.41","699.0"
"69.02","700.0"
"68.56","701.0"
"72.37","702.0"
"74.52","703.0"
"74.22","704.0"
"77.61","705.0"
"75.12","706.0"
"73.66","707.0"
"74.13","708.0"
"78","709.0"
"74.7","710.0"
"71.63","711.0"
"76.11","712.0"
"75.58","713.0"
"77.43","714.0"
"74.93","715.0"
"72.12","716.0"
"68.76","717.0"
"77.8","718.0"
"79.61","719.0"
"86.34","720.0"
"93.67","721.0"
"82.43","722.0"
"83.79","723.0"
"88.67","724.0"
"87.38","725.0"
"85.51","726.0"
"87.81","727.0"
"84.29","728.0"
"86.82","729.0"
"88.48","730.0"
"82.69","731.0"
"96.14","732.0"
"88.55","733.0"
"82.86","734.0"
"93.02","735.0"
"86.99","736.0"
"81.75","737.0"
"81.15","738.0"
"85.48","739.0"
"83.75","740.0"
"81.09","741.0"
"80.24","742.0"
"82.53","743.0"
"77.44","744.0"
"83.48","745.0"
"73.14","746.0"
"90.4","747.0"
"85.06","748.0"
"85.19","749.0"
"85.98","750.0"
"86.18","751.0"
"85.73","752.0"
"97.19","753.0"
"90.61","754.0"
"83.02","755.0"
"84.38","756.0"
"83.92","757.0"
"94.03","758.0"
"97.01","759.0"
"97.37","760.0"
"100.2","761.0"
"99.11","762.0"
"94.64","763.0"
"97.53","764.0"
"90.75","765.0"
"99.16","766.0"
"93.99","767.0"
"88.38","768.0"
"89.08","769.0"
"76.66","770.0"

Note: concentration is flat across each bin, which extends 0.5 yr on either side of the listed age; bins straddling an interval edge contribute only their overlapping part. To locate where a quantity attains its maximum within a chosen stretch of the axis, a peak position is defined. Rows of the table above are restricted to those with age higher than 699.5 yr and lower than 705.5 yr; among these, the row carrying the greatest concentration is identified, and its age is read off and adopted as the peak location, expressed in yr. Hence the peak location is 705.0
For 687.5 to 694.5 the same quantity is 693.0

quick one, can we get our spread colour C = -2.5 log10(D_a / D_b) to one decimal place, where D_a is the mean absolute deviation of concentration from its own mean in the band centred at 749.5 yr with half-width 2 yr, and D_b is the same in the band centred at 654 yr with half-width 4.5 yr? 2.1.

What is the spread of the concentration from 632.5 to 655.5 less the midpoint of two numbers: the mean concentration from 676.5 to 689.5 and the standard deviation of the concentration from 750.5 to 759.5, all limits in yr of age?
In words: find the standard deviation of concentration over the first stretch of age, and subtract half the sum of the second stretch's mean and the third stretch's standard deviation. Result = -30.4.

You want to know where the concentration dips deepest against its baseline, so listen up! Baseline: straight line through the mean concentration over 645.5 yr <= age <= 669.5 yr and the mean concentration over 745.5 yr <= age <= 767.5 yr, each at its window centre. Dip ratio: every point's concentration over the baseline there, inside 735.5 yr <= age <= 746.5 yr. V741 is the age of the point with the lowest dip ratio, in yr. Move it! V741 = 746.0 yr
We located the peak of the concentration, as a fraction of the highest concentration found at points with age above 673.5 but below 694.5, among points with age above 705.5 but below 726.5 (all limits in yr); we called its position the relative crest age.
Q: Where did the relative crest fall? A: 721.0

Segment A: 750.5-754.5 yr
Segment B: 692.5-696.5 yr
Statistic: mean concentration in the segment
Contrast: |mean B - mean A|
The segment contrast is 17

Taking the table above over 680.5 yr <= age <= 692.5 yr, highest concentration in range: 70.55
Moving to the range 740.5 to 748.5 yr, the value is 90.4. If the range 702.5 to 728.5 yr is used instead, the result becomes 93.67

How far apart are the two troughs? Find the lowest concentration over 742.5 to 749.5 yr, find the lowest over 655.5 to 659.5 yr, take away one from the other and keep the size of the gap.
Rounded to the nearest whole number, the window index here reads 3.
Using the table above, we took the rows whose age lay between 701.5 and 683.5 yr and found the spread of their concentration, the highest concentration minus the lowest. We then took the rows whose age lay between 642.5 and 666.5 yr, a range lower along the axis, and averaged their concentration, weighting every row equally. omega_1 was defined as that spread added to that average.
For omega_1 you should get 91.6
